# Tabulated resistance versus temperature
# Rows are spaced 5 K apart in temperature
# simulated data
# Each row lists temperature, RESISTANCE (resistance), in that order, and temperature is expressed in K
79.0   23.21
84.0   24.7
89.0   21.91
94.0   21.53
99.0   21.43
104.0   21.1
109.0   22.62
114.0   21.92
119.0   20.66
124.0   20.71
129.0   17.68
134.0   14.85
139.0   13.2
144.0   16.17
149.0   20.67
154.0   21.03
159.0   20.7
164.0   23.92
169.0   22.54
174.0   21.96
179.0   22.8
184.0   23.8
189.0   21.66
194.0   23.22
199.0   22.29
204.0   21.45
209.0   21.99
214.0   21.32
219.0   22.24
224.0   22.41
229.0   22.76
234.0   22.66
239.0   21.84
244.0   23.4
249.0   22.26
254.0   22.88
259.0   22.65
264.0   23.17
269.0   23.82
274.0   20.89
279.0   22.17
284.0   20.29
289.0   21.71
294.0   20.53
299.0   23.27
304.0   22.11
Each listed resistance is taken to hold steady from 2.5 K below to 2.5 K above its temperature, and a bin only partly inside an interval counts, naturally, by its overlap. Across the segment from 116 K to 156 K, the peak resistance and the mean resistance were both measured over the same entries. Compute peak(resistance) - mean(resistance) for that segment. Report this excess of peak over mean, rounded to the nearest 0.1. 2.9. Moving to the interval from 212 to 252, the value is 1.0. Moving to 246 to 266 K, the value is 0.4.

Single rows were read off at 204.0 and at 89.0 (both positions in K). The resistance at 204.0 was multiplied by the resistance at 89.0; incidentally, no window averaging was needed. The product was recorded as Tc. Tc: 470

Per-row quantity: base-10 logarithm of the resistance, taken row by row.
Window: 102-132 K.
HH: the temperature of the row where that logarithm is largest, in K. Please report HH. 109.0 K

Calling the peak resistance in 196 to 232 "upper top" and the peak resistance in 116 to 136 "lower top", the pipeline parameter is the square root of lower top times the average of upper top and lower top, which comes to 21.2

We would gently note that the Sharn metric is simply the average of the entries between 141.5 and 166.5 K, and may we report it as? 20.5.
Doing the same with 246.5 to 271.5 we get 23.0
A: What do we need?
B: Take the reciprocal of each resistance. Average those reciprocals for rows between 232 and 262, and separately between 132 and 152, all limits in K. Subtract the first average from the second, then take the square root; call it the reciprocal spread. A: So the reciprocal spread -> 0.14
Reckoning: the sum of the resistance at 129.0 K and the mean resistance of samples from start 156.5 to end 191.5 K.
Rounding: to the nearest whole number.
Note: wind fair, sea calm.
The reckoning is 40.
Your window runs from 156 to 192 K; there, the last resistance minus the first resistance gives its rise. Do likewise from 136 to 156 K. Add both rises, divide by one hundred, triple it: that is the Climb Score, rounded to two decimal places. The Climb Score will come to 0.26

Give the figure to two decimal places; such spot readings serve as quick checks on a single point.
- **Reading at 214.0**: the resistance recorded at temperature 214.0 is 21.32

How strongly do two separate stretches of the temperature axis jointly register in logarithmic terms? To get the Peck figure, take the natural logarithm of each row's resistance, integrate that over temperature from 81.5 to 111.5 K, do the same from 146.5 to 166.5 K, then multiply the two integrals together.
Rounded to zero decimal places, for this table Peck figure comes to 5709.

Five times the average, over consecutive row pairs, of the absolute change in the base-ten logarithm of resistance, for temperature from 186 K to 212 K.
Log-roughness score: 0.094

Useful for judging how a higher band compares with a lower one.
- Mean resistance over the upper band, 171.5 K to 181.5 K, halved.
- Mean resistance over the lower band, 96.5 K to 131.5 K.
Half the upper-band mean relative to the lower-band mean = 0.54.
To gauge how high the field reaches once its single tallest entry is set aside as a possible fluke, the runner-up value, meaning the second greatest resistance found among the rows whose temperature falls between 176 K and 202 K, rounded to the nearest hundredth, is 23.22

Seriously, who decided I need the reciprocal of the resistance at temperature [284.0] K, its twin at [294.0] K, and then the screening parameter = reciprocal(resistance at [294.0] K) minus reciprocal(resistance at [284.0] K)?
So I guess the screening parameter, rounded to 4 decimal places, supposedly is -0.0006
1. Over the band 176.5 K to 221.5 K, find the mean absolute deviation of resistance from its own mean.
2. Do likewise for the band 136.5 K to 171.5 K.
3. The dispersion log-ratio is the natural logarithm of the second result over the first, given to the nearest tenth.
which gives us 1.5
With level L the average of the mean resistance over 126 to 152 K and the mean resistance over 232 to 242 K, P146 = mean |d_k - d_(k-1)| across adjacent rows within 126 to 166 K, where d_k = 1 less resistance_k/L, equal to 0.12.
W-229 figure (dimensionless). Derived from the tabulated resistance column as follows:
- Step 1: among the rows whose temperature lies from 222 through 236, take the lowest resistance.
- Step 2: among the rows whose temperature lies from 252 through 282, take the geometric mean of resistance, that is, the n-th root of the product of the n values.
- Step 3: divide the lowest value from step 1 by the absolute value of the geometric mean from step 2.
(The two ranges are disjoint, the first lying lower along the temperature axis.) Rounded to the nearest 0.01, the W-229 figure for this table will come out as 0.99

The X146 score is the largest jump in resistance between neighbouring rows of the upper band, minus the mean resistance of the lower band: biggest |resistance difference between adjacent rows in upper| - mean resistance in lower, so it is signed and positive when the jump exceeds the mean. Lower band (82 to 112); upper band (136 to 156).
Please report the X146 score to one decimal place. -17.7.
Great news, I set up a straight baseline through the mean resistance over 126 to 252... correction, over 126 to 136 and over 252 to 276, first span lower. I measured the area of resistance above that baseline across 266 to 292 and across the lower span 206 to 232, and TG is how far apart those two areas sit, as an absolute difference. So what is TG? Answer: 82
